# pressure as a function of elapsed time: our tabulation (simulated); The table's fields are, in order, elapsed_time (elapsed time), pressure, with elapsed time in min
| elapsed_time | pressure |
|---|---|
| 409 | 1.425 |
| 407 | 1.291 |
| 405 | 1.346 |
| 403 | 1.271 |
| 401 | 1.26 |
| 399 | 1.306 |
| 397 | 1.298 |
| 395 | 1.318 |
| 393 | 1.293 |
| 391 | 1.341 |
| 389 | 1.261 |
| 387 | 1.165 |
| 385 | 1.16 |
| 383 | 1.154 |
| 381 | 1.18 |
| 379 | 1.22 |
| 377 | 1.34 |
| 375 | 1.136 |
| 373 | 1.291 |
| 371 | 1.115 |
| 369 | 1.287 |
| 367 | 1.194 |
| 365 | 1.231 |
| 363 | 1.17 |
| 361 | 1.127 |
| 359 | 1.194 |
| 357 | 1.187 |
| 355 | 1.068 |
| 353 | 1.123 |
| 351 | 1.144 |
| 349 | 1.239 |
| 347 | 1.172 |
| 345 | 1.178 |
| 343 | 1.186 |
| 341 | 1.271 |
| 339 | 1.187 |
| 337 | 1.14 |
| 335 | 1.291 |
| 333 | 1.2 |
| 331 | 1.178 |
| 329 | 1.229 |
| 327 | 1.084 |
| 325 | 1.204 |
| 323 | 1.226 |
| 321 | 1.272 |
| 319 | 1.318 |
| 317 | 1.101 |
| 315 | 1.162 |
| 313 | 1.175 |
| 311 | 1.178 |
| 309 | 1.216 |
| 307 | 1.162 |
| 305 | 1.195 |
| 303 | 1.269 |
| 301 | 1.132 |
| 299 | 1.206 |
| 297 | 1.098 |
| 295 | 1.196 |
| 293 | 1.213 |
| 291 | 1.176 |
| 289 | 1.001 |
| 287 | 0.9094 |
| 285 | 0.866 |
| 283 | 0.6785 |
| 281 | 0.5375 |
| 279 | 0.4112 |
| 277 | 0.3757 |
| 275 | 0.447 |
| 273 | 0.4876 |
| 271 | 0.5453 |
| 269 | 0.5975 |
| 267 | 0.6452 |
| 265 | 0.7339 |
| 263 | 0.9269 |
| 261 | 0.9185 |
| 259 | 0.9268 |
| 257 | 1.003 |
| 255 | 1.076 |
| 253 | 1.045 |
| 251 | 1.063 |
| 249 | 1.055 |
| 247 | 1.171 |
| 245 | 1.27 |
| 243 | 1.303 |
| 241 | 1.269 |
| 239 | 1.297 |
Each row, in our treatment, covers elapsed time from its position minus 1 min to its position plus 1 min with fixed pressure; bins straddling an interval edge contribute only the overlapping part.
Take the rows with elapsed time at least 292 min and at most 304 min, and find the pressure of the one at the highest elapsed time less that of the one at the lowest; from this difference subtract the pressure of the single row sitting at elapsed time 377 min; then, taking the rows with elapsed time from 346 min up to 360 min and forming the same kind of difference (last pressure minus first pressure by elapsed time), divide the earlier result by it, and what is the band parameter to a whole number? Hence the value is -58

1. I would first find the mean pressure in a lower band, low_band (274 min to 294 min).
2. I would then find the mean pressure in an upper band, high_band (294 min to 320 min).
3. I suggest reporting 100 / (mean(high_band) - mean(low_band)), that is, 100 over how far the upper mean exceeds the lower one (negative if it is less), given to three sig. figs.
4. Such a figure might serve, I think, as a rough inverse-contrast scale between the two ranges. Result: 236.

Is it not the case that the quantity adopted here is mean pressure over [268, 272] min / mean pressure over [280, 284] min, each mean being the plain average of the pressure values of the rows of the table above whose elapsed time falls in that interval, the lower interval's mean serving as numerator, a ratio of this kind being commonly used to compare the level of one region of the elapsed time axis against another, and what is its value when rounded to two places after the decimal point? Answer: 0.94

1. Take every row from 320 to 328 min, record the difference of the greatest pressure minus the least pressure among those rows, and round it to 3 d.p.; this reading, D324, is 0.188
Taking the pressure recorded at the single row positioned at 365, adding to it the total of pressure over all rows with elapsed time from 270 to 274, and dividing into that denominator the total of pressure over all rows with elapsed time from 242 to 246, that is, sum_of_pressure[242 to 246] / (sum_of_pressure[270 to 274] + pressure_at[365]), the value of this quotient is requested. 1.137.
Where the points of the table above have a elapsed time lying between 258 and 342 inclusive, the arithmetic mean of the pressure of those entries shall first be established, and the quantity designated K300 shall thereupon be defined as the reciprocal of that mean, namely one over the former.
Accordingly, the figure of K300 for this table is 1.00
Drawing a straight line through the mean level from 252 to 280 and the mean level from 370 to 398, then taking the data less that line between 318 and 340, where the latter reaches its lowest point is 327 min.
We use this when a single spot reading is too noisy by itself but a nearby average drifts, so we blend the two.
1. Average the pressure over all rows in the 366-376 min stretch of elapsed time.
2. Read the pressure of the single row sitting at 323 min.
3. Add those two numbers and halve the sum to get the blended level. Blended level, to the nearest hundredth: 1.22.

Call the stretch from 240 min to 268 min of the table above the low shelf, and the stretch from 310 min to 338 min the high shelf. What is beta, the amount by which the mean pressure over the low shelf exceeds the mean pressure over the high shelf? -0.17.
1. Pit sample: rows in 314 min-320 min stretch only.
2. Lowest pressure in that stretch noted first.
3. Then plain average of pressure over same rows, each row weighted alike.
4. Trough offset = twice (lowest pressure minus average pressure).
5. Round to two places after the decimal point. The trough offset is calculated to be -0.19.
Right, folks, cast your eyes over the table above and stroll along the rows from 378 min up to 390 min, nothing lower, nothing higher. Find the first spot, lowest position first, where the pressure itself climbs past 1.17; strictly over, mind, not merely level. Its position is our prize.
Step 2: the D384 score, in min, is 379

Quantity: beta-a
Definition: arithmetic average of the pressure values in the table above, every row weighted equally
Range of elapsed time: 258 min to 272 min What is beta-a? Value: 0.756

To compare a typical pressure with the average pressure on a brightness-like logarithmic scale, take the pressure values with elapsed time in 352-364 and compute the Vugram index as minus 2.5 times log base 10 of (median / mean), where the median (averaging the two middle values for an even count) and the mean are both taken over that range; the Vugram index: -0.0035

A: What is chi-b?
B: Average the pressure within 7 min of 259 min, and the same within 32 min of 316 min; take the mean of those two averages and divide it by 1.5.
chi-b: 0.71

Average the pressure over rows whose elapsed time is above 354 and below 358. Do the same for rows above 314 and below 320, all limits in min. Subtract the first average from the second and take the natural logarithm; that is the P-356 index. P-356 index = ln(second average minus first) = -2.7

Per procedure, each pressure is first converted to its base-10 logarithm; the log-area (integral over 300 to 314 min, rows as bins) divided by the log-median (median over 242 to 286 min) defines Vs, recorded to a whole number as -21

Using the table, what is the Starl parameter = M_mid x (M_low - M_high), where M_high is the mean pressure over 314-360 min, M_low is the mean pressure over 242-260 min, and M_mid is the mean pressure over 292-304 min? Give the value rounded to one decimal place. -0.1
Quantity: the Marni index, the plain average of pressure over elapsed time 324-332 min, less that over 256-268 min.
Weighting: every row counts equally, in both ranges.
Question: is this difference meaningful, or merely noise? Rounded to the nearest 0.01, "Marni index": 0.31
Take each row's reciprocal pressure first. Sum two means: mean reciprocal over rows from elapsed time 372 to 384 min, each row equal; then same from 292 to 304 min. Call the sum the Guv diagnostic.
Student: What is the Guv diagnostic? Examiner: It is 1.7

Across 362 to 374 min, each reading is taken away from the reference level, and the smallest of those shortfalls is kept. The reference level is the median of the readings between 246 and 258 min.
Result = -0.23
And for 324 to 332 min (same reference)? -0.17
